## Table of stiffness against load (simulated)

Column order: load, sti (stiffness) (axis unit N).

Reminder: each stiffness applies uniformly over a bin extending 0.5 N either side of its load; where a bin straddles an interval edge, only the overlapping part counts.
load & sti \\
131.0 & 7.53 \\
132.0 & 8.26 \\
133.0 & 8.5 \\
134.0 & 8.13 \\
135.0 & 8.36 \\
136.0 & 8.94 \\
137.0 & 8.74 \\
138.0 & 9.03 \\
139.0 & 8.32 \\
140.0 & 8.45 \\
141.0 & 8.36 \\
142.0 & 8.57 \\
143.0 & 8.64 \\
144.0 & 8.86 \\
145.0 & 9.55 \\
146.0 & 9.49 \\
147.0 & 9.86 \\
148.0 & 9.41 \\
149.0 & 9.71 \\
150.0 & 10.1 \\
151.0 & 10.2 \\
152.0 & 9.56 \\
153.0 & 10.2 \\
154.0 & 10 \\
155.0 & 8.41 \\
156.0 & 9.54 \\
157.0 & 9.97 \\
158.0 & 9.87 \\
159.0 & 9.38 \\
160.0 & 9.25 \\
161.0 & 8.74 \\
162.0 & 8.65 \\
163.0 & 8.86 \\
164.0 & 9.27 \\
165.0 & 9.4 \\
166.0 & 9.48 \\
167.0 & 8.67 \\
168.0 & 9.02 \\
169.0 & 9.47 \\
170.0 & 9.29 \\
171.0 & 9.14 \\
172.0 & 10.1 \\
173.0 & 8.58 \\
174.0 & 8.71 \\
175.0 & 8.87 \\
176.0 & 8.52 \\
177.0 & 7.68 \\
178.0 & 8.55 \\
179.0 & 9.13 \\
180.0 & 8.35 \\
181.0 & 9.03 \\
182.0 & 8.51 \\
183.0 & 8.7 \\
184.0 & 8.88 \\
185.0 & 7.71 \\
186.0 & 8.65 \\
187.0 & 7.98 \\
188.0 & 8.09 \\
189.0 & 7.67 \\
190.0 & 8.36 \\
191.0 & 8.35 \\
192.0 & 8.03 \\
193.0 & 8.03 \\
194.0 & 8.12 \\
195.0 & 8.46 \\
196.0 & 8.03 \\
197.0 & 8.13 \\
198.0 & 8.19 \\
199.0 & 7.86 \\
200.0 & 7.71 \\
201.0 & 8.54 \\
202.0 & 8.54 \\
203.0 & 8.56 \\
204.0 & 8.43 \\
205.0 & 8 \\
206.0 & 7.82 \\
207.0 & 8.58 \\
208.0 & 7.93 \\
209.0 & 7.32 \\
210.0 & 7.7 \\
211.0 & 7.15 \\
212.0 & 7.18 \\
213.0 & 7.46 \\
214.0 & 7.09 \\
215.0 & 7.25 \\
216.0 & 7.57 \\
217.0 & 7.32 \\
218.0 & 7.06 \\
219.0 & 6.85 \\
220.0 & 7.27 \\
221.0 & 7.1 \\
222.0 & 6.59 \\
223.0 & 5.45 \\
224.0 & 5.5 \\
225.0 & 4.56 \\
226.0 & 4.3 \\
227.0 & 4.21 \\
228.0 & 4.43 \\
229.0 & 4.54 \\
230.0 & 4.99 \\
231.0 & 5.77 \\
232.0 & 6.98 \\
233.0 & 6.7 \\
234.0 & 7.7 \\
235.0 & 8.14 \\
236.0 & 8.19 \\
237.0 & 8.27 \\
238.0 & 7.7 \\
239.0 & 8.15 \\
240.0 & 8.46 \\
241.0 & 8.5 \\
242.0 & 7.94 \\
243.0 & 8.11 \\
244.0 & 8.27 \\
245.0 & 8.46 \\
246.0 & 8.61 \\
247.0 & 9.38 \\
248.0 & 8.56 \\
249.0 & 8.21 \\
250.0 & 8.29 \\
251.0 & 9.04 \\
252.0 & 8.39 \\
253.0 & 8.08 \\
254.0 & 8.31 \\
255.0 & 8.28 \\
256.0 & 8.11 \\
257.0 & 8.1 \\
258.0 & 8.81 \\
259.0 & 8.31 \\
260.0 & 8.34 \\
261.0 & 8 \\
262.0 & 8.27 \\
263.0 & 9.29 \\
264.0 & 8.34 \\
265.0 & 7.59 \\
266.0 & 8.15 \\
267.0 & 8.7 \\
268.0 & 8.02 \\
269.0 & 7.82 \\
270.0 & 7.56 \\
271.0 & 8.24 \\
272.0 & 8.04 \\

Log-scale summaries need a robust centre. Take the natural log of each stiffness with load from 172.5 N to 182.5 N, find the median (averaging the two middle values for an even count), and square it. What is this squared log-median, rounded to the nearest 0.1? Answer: 4.6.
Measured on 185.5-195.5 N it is 4.4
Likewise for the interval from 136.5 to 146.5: 4.7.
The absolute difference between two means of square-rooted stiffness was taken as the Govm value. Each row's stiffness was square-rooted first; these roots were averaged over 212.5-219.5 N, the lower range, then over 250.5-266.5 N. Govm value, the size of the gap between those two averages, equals 0.20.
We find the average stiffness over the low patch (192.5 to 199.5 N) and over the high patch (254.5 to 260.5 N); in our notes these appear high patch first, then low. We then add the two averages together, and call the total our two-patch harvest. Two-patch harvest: 16.4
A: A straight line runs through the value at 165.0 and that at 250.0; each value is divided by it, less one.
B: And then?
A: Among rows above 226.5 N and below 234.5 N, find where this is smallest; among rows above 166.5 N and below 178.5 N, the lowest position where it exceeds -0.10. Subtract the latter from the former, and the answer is 60 N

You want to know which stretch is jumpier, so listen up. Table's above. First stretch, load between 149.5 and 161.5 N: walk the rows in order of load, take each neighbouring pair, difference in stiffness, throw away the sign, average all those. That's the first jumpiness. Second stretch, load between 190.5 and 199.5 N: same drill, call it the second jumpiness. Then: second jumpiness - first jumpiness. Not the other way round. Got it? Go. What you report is -0.33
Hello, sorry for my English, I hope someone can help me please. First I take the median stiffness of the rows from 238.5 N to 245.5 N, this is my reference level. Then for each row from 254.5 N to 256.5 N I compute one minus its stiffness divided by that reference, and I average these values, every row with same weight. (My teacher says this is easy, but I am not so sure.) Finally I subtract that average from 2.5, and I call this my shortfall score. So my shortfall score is 2.49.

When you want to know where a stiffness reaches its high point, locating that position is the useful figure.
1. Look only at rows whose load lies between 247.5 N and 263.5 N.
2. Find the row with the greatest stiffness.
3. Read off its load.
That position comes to 263.0 N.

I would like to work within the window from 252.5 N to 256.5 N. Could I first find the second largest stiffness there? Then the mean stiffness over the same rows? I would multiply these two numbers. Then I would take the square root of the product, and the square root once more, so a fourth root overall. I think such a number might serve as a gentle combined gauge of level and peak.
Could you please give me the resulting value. 2.87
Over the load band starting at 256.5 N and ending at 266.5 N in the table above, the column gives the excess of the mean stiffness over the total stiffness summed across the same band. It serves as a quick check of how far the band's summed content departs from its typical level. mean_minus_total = -75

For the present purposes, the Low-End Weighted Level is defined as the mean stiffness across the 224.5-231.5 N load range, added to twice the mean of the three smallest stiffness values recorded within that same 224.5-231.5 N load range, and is 13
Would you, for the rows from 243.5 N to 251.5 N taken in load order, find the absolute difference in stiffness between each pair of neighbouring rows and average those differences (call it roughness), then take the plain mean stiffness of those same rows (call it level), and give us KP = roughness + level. 9.0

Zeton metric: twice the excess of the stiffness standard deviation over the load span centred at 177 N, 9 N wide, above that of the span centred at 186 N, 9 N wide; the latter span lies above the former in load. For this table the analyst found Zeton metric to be -0.02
